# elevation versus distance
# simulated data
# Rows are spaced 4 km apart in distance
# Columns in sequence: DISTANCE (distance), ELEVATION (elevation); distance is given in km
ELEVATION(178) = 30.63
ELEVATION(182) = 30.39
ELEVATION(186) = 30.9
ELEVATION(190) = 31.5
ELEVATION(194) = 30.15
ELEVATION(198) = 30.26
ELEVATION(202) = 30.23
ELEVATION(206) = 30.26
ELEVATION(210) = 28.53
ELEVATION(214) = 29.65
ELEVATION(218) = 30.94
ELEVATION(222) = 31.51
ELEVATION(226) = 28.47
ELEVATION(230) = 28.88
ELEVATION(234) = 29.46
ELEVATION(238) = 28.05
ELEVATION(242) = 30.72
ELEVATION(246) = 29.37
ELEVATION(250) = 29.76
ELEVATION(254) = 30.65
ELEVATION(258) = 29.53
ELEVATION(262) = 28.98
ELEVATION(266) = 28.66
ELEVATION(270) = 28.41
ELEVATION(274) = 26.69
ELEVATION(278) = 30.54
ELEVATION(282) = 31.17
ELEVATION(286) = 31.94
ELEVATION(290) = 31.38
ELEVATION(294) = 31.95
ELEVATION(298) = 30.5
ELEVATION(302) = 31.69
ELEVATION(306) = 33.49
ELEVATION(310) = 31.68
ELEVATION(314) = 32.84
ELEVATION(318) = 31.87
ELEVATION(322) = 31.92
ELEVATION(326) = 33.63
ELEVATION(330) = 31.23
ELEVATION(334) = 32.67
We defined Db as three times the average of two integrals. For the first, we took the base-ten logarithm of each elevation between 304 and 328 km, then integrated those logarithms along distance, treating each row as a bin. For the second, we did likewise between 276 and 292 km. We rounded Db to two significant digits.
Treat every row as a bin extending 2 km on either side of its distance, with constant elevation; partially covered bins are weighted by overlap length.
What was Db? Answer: 90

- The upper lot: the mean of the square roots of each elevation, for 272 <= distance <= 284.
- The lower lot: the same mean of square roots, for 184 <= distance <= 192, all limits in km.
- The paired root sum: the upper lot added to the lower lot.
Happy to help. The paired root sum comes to 11.0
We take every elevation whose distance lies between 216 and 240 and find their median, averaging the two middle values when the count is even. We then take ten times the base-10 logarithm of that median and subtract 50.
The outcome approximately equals -35.4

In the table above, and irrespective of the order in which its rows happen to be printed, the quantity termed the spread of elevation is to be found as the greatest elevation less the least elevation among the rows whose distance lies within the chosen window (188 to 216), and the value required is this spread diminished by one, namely 2.0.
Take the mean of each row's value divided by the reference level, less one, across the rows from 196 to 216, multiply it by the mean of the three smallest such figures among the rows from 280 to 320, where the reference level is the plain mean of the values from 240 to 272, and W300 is 0.0005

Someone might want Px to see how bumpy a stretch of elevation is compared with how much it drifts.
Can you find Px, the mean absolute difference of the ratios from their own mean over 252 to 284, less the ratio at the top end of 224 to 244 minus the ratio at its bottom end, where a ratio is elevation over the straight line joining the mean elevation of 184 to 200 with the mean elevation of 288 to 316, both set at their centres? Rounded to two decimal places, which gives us -0.03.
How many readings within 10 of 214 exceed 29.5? 4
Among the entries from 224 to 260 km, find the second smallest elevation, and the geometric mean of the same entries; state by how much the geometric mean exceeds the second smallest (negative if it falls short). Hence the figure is 0.95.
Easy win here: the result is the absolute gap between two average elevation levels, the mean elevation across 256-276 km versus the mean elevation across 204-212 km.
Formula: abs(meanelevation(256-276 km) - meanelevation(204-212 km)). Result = 0.9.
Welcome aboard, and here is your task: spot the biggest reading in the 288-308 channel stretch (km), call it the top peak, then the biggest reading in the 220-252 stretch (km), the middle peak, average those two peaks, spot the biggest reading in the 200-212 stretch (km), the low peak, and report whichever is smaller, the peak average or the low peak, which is 30.26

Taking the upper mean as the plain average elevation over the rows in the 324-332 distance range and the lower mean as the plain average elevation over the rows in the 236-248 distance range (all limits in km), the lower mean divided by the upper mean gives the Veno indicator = 0.91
